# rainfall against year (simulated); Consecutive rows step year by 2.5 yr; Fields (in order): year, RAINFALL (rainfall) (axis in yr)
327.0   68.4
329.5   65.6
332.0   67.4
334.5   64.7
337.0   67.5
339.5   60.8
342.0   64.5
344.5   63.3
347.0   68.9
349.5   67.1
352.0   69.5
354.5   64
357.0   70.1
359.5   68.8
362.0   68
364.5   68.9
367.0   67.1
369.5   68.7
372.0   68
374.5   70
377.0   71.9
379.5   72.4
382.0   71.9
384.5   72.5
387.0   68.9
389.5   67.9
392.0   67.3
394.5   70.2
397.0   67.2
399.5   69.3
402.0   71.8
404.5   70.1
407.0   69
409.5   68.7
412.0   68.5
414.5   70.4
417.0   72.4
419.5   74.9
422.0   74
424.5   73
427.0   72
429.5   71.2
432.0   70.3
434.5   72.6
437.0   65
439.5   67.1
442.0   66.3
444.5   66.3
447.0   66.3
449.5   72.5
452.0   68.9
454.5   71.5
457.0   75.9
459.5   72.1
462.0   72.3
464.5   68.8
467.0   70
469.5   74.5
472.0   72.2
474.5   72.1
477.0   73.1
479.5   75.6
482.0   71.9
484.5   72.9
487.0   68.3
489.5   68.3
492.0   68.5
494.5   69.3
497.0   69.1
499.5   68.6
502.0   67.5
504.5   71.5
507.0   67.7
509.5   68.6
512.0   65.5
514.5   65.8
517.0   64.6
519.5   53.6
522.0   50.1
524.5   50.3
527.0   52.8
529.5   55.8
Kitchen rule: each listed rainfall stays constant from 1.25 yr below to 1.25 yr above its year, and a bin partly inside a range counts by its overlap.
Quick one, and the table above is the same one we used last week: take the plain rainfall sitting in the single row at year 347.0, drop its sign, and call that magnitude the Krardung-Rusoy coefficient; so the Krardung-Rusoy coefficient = 68.9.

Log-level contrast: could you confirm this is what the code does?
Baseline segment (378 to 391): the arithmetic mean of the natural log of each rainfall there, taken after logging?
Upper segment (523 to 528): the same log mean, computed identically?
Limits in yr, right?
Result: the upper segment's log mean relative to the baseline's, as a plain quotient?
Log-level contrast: 0.93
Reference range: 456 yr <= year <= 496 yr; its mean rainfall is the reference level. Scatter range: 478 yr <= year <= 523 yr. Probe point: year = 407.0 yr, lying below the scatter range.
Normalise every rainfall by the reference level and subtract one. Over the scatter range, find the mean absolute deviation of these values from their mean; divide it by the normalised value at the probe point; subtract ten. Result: -11.5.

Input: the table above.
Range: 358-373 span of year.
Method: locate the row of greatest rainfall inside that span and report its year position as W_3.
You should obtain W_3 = 364.5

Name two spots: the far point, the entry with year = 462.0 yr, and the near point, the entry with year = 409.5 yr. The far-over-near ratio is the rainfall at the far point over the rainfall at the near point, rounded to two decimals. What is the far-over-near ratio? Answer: 1.05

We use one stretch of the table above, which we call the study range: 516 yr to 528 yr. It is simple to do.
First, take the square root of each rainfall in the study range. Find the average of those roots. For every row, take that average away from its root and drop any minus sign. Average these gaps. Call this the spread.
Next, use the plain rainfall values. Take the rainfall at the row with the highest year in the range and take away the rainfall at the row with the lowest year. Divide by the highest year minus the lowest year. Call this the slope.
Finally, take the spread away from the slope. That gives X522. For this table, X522 -1.5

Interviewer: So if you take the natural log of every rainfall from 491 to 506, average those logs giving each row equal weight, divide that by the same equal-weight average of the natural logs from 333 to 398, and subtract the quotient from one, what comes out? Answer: -0.004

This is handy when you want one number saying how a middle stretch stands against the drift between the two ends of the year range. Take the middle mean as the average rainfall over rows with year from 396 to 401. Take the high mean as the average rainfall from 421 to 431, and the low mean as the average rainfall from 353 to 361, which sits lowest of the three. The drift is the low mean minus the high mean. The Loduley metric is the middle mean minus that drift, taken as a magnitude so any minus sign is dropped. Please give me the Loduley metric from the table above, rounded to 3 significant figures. 73.2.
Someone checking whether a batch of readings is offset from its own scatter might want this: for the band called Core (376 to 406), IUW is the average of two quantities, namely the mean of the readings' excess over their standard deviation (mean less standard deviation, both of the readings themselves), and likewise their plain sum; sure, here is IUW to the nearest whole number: 455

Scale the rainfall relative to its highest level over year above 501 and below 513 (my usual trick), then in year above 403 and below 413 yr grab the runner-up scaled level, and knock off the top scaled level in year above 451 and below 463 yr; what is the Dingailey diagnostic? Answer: -0.10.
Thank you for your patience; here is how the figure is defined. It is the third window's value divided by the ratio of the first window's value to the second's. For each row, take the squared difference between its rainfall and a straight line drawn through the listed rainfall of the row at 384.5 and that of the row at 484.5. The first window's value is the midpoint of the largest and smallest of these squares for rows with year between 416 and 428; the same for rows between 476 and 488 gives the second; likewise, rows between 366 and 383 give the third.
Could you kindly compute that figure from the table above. 59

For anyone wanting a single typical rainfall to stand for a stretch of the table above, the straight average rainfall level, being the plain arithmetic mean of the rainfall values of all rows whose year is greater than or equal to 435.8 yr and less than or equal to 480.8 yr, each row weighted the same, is 71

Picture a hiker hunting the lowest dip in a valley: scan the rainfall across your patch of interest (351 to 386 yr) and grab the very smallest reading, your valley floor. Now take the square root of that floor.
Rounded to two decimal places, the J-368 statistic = 8.00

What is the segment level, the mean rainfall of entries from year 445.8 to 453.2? 69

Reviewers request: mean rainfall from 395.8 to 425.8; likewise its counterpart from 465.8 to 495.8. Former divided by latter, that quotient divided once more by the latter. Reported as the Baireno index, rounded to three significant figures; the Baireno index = 0.0139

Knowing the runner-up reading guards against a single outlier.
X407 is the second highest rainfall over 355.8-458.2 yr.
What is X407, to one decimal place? 74.9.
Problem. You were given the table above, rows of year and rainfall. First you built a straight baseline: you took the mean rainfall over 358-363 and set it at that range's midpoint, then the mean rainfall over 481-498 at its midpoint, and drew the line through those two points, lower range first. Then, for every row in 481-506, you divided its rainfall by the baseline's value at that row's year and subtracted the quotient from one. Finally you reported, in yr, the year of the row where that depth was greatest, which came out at 502.0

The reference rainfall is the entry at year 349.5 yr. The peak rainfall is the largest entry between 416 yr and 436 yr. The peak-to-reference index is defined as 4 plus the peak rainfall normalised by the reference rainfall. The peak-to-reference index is 5.12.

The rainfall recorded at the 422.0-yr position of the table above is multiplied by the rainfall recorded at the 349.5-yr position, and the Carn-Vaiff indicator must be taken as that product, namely 4965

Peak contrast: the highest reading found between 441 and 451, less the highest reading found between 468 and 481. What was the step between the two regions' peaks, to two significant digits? -3.1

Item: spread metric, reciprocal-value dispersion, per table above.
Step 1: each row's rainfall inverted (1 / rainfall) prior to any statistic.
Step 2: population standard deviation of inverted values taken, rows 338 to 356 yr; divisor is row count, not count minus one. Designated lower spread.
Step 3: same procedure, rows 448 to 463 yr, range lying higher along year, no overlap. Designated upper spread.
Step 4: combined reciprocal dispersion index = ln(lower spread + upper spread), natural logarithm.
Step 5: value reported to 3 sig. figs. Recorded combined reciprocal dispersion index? -6.83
